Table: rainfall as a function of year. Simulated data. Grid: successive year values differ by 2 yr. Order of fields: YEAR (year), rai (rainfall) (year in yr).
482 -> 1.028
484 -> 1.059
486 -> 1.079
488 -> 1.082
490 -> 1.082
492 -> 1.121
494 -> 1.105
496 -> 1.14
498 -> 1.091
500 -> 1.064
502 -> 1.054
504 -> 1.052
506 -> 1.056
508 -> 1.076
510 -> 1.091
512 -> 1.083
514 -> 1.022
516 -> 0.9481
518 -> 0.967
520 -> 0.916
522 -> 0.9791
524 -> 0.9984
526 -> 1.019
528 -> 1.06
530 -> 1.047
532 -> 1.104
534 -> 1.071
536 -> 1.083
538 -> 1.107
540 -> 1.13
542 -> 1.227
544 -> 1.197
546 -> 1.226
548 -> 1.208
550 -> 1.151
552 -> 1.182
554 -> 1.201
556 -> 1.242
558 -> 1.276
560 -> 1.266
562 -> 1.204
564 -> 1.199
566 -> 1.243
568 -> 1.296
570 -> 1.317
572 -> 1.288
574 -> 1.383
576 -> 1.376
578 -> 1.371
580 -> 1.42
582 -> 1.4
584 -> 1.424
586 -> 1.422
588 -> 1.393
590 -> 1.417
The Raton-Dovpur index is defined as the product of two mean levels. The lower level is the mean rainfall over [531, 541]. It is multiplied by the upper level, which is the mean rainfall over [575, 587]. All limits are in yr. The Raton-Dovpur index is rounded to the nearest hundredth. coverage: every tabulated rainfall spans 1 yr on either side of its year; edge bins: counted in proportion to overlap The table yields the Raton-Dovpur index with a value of 1.54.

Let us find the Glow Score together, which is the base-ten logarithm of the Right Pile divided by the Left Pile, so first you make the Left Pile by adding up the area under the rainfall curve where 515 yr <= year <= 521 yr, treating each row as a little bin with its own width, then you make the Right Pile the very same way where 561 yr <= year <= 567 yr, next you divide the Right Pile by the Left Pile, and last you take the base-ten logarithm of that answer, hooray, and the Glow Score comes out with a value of 0.11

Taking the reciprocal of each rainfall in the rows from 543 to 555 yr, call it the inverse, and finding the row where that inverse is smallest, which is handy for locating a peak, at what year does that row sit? 546 yr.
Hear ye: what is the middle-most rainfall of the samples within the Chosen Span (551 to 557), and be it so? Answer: 1.20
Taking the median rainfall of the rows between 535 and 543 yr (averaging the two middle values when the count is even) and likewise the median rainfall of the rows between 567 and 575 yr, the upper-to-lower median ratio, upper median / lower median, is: 1.17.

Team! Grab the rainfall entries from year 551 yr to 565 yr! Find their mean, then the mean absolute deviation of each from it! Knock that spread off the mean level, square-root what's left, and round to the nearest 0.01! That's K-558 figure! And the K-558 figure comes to 1.09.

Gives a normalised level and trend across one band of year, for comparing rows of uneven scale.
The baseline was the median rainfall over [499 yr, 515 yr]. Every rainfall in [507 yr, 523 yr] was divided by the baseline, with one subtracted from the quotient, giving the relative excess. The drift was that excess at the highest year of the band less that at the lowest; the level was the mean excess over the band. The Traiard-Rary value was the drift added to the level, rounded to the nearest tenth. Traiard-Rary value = -0.1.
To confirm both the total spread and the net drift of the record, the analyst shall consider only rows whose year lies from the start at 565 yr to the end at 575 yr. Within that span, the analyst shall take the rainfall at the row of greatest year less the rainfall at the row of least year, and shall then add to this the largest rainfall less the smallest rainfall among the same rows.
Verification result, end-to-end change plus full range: 0.28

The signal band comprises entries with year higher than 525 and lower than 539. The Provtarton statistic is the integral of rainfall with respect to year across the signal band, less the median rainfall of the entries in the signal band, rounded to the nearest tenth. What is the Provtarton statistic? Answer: 13.9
